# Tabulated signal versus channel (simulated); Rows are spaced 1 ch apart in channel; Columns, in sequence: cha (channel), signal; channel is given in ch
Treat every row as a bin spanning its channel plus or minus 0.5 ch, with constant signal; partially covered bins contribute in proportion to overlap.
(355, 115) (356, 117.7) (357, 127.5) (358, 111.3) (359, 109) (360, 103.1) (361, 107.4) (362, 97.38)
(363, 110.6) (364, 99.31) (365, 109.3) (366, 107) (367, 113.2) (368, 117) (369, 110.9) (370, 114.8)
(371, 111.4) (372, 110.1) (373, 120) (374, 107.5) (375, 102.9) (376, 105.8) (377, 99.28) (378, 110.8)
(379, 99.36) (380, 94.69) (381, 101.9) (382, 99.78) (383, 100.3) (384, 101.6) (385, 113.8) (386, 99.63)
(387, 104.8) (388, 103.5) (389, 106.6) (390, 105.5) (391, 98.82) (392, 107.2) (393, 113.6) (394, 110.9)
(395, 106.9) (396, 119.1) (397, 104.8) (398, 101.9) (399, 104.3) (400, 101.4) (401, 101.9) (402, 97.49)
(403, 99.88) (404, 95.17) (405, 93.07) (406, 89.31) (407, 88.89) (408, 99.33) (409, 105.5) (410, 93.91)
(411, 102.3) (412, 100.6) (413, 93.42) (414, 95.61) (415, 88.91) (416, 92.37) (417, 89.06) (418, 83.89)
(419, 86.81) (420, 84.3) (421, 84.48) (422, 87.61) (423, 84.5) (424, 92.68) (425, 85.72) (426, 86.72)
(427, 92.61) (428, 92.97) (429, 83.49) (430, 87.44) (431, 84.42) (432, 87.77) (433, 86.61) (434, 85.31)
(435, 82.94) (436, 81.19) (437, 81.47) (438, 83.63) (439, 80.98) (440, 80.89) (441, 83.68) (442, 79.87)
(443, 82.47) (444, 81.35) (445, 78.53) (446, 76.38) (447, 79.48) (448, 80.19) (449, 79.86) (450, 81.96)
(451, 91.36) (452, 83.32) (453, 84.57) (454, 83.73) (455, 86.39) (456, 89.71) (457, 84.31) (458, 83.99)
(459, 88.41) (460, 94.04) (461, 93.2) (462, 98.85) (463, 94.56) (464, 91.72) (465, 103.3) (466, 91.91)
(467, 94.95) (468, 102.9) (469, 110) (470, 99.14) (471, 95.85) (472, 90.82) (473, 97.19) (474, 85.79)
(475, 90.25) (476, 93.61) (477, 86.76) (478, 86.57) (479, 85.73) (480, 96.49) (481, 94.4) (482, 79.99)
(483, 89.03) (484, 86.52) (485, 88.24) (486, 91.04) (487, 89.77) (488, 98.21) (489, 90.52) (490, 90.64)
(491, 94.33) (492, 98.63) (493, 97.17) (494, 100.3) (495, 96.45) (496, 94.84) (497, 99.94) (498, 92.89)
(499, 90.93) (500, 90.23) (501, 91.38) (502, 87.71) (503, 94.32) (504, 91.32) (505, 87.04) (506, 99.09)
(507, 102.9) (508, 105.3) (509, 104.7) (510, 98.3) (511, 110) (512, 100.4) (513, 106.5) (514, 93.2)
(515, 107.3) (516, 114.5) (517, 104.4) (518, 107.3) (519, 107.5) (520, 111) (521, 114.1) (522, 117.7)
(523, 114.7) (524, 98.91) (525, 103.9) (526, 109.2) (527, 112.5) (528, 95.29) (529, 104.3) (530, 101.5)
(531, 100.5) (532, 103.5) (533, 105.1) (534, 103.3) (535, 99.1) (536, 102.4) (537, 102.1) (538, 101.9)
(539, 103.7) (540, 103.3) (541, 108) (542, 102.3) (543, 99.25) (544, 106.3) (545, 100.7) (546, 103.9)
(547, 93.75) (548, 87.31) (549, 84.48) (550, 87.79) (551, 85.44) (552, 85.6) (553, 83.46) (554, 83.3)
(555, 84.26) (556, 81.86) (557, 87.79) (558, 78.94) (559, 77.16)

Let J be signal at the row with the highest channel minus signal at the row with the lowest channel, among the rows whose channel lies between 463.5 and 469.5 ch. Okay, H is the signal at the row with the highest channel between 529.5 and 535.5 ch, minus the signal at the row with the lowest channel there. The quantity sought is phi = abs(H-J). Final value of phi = 21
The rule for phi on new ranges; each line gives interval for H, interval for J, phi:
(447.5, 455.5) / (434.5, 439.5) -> 8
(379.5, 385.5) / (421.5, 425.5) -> 21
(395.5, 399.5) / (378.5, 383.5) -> 16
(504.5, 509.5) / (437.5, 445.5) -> 23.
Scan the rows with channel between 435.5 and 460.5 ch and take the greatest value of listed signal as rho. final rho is 94.04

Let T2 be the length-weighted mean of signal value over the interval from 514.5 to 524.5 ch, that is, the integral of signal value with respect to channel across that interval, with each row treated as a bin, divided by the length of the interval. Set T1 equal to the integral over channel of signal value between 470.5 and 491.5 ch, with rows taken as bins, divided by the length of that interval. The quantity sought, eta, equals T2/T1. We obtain 1.21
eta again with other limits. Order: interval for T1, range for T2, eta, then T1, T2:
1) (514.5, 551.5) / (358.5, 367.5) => 1.03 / 103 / 106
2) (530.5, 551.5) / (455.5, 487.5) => 0.93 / 99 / 92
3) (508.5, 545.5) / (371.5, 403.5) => 1.00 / 105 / 105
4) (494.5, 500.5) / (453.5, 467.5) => 0.97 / 94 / 91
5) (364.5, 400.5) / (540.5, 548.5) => 0.94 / 107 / 100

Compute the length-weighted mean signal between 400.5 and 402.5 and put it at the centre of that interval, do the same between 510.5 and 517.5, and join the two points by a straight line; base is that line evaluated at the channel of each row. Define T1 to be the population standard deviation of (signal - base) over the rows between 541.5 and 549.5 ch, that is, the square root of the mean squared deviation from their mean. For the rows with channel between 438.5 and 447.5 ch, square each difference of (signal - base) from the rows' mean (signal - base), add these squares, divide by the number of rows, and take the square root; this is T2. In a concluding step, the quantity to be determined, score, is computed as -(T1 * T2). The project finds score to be -16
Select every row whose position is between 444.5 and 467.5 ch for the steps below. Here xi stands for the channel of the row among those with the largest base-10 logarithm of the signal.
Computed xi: 465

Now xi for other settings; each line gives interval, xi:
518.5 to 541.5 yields 522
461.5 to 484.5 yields 469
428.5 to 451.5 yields 451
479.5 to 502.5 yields 494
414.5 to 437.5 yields 428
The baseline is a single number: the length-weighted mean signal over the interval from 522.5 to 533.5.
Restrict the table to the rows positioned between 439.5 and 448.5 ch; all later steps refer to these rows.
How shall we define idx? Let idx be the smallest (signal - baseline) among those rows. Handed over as -28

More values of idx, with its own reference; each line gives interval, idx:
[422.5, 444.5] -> -25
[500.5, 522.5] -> -17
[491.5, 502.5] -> -17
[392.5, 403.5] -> -7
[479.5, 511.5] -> -25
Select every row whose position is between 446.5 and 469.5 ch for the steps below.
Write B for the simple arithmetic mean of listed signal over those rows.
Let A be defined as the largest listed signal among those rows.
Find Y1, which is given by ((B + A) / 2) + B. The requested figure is 190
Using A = 110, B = 90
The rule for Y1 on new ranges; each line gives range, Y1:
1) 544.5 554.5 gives 186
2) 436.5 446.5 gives 163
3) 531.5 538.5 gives 206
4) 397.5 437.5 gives 190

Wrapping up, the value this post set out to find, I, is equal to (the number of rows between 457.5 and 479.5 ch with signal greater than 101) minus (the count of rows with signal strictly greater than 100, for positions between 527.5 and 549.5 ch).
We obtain -13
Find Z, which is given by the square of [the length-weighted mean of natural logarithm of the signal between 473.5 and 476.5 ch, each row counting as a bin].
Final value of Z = 20.2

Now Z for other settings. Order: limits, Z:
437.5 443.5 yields 19.4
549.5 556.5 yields 19.7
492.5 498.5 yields 20.9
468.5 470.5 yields 21.6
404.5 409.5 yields 20.7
